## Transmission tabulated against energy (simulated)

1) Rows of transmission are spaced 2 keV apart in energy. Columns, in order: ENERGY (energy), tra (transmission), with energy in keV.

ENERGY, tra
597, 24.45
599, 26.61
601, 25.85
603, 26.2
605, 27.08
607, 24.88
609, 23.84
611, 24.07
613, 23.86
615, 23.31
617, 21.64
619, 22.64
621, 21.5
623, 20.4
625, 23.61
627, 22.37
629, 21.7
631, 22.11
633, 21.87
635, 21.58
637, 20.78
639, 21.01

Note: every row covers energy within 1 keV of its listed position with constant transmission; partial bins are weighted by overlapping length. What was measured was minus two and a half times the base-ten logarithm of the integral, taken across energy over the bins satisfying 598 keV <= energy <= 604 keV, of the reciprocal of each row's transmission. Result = 1.6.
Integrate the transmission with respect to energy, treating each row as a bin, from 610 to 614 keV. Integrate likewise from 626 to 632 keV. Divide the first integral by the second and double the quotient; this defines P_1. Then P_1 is 1.4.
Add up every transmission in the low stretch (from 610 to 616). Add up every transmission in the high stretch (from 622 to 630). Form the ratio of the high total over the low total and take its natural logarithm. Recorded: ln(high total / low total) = 0.2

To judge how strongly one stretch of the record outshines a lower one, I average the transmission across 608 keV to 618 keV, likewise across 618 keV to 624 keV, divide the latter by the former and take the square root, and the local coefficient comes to 0.960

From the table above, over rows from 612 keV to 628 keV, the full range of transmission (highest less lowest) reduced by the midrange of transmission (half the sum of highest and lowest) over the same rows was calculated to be -18.7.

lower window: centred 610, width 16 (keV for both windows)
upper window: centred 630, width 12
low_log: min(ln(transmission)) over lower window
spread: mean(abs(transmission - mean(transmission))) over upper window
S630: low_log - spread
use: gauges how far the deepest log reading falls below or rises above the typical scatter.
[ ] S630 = 2.55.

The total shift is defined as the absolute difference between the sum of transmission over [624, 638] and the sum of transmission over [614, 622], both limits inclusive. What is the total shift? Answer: 65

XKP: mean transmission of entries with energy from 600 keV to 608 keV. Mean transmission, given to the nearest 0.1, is 26.0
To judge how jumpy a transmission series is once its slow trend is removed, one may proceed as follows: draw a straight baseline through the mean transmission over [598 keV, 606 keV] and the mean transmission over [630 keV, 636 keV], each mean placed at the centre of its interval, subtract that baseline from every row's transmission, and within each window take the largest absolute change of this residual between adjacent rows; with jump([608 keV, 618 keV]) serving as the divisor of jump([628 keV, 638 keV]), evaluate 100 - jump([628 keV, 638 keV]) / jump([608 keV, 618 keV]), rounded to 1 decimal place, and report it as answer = 99.5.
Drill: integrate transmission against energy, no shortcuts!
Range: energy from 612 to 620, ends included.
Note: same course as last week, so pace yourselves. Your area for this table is 183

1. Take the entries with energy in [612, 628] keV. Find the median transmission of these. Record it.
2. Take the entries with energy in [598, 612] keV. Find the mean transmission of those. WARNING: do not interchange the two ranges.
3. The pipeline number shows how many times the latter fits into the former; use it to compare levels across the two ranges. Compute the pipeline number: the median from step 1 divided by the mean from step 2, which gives 0.88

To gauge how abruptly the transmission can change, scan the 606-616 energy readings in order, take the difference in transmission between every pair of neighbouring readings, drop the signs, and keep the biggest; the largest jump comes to 1.0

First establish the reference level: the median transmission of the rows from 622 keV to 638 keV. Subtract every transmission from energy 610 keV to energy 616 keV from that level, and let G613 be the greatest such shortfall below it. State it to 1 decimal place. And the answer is -1.5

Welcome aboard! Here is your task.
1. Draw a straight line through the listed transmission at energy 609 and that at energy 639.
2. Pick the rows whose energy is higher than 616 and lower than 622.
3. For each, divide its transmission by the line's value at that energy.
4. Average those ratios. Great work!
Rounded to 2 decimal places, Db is 0.96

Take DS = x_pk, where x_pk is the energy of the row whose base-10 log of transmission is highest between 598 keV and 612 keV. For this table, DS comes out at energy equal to 605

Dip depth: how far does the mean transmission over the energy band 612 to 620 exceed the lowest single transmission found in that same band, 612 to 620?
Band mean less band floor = 1.2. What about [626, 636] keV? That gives 0.3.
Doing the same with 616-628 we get 1.6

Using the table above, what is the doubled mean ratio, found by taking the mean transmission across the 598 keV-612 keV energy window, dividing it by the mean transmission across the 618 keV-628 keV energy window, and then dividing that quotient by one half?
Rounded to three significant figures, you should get 2.31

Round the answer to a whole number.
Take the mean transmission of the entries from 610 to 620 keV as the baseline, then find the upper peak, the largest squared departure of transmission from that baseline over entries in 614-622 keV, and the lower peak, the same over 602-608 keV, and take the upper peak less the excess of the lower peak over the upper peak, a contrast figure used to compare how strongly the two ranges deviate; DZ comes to -11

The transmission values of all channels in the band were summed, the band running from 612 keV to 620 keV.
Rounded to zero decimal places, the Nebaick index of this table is 91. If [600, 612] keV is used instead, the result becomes 152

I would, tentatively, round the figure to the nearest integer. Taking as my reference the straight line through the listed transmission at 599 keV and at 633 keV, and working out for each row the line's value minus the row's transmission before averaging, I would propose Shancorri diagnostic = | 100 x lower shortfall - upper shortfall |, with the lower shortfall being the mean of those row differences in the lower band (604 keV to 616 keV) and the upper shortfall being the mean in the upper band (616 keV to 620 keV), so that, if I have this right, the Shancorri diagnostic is 55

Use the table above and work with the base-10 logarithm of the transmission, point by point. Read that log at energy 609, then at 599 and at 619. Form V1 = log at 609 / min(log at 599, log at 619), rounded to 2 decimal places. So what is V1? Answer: 1.02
